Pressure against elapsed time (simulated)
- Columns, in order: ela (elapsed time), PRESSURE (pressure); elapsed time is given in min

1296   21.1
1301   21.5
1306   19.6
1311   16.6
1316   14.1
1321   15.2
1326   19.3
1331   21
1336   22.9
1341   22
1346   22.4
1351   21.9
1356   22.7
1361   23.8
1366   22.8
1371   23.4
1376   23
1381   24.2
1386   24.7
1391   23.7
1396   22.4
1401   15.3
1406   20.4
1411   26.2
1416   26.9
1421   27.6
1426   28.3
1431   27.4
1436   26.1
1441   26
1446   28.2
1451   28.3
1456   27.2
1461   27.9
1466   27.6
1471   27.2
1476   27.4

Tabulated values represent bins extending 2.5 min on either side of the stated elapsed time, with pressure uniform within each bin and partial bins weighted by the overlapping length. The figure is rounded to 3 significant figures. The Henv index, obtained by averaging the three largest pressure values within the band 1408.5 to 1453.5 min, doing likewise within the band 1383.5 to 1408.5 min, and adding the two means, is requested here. 51.9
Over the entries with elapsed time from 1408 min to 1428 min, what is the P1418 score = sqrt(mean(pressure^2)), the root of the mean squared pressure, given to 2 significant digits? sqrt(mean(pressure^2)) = 27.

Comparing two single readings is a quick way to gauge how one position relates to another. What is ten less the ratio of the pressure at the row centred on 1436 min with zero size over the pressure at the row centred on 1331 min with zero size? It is 8.76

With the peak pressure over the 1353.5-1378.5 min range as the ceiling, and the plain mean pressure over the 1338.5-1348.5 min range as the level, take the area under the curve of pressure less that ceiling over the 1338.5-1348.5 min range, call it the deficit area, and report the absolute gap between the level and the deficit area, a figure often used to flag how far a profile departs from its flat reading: 38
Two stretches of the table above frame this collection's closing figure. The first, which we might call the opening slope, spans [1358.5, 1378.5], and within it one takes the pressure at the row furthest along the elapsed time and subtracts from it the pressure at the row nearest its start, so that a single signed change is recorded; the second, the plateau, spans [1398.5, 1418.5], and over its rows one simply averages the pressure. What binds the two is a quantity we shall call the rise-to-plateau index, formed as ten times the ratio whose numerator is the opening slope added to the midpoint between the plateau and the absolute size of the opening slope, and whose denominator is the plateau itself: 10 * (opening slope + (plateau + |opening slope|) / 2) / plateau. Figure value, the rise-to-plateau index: 4.8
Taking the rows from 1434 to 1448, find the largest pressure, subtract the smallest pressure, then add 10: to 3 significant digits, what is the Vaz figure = 12.2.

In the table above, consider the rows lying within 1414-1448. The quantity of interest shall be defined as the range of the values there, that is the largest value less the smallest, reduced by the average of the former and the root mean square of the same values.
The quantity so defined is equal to -12.5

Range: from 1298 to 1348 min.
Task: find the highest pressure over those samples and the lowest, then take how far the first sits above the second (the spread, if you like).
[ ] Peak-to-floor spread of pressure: 8.8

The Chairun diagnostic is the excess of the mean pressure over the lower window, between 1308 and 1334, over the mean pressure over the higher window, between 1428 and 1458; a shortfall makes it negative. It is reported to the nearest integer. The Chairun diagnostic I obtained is -10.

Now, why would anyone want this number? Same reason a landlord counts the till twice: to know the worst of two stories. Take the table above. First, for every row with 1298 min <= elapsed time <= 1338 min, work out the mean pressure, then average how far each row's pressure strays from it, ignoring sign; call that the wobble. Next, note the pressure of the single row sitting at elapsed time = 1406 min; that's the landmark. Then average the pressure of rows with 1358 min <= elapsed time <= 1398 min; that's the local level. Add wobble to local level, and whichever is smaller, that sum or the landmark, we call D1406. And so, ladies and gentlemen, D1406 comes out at 20.4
